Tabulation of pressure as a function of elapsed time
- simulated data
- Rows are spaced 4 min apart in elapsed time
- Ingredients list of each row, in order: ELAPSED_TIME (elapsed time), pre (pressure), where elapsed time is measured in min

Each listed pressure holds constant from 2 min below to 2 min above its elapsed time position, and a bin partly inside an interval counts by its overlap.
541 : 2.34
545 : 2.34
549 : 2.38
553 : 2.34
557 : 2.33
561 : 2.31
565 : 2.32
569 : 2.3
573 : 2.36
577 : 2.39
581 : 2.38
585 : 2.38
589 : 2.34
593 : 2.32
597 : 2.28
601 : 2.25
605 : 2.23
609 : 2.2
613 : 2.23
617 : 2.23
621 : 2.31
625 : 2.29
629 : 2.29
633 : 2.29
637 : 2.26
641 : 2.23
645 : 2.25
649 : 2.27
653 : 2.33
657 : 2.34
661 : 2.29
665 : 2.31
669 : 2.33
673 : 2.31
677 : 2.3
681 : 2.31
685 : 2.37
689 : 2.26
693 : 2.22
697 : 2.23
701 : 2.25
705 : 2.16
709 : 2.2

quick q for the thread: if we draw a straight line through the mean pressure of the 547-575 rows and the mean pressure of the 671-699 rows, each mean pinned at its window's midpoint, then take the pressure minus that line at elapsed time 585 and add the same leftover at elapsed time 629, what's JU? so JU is 0.037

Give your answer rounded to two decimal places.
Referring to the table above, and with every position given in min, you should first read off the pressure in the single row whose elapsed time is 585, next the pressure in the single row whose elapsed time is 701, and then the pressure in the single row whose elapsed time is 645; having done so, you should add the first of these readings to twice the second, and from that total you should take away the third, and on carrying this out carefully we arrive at 4.63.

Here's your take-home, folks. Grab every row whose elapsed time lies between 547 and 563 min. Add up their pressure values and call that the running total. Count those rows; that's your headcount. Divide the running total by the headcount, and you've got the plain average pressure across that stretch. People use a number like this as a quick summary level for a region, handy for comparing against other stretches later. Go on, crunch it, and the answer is 2.34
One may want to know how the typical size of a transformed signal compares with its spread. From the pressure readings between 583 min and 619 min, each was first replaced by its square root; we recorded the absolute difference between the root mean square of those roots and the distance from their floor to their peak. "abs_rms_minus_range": 1.45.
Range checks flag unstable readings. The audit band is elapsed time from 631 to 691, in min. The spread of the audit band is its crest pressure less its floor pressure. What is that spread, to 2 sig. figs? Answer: 0.14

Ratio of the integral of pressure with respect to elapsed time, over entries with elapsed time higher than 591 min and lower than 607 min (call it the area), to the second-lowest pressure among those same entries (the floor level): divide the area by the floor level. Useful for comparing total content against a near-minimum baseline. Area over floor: 16.14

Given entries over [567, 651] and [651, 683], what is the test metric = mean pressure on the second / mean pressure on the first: 1.01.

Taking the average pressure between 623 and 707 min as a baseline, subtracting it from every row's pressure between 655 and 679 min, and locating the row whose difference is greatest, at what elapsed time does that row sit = 657 min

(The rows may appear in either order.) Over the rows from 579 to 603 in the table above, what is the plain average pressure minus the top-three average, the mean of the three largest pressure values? -0.042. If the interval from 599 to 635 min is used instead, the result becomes -0.039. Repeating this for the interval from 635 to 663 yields -0.039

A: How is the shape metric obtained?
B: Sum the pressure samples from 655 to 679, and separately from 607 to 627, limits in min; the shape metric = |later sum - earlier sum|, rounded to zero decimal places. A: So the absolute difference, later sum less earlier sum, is 3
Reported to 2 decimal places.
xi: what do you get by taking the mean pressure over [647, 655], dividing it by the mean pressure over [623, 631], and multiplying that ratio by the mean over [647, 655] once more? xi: 2.31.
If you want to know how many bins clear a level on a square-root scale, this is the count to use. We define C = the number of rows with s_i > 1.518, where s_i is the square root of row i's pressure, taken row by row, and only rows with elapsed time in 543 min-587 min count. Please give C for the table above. 10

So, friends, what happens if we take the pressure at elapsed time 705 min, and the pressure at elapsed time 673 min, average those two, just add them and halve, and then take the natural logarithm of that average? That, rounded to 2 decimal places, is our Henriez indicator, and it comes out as 0.80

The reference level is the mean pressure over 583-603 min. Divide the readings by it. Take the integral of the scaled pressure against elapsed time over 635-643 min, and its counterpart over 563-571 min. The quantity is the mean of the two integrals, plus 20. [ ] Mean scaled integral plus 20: 27.9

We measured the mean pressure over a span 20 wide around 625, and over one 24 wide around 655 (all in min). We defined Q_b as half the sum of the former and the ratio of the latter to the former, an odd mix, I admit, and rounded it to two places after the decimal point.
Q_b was 1.64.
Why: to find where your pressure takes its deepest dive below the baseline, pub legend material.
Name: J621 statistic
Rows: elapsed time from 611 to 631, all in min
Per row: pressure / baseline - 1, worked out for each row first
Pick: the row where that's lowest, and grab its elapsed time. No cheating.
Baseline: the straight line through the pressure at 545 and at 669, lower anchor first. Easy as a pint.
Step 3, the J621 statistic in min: 613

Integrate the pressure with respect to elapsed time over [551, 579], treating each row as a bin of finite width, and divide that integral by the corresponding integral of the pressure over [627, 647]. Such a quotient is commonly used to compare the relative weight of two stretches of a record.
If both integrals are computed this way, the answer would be 1.4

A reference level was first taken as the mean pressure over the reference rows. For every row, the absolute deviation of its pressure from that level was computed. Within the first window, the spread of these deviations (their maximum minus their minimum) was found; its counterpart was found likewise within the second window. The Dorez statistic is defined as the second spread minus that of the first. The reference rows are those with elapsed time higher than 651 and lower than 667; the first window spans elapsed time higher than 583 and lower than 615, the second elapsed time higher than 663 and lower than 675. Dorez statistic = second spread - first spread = -0.11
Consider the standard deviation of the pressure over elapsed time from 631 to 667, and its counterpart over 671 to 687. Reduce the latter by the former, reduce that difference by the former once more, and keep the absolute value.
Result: 0.042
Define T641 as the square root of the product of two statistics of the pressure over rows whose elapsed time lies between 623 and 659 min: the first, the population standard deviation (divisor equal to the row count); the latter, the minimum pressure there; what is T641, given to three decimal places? 0.274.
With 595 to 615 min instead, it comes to 0.241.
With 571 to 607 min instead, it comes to 0.354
